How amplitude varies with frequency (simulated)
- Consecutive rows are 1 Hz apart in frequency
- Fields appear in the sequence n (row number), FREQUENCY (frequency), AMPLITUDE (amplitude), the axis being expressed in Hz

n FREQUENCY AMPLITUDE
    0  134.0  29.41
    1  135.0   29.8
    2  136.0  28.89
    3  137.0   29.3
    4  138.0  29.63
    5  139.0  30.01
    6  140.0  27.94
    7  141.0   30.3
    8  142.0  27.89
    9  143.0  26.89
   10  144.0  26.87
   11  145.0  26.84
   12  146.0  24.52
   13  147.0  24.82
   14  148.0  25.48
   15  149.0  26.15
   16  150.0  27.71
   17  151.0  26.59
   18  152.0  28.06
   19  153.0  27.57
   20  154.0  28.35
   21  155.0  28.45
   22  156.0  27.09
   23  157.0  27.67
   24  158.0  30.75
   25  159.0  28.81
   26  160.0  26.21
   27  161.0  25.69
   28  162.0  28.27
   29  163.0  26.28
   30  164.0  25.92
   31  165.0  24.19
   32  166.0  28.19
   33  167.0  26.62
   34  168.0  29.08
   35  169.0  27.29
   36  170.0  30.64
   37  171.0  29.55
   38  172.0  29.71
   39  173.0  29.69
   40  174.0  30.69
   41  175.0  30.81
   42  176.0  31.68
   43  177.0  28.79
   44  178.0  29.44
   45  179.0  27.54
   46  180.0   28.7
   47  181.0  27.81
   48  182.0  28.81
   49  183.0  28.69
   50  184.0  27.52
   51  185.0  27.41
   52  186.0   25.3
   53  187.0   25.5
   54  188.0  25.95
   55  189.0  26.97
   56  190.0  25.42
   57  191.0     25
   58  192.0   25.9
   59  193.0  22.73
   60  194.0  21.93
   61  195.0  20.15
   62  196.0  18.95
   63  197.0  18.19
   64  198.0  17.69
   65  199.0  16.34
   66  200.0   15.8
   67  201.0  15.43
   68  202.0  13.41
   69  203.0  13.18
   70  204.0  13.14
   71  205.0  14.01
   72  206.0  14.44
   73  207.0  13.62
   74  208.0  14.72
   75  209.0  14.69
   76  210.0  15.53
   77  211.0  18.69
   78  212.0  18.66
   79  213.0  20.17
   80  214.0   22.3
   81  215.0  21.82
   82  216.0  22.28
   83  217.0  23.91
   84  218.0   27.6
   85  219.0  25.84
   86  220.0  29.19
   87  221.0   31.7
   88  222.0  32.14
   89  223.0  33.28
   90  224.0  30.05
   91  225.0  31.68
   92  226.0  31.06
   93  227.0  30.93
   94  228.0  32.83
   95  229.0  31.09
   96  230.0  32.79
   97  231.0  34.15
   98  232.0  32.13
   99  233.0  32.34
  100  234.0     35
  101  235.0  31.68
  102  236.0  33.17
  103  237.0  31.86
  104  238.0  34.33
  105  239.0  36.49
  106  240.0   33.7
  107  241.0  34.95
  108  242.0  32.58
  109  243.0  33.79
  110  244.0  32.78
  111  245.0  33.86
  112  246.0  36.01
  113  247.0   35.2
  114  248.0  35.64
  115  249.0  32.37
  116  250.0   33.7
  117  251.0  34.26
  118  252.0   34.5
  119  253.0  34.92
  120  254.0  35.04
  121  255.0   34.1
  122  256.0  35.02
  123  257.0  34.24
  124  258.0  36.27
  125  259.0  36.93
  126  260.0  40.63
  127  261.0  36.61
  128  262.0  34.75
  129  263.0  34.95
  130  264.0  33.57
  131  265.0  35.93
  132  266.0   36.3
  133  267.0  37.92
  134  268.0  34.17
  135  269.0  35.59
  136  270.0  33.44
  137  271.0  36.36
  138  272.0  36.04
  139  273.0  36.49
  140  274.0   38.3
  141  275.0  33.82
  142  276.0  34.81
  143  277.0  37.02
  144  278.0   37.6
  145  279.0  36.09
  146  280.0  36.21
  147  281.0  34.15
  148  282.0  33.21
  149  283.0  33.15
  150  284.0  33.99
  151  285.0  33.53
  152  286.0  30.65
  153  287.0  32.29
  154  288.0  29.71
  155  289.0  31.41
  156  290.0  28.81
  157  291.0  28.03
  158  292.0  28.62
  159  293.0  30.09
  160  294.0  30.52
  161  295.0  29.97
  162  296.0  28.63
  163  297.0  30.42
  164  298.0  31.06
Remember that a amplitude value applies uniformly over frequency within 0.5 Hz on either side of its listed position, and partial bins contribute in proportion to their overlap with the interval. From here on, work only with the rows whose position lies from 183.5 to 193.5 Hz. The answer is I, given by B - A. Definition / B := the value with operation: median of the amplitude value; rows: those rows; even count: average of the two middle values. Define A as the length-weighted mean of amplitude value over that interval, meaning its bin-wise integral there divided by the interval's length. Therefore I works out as -0.07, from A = 26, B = 26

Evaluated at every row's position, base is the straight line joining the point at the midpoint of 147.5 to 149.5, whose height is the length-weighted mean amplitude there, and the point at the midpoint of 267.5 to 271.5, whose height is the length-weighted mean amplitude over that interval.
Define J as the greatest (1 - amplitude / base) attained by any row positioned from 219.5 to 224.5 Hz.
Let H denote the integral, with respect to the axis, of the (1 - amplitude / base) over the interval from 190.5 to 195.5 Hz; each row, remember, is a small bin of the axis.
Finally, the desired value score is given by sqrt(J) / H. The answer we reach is 0.2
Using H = 1.0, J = 0.06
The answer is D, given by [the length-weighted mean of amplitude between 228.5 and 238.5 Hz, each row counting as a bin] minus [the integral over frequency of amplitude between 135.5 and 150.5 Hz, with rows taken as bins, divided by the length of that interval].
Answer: 5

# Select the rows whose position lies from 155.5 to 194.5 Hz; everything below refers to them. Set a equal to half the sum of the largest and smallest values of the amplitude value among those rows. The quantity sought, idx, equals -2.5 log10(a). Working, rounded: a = 27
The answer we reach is -3.57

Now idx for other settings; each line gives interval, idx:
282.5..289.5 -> -3.76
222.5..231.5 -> -3.77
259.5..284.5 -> -3.92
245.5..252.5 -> -3.83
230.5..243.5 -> -3.83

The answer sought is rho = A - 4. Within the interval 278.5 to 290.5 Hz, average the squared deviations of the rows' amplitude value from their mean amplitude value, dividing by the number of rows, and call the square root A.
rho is -1.8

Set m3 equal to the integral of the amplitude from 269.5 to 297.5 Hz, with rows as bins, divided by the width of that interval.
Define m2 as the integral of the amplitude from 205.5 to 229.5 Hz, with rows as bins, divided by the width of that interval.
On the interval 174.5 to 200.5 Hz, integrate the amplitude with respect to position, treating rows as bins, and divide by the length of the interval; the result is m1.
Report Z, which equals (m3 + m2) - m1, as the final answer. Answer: 33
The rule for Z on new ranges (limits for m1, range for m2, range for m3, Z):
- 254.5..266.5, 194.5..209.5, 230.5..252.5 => 14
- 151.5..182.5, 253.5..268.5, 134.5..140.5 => 37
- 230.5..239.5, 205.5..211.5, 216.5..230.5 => 12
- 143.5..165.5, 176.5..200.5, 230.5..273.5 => 32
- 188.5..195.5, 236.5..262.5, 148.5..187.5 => 39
